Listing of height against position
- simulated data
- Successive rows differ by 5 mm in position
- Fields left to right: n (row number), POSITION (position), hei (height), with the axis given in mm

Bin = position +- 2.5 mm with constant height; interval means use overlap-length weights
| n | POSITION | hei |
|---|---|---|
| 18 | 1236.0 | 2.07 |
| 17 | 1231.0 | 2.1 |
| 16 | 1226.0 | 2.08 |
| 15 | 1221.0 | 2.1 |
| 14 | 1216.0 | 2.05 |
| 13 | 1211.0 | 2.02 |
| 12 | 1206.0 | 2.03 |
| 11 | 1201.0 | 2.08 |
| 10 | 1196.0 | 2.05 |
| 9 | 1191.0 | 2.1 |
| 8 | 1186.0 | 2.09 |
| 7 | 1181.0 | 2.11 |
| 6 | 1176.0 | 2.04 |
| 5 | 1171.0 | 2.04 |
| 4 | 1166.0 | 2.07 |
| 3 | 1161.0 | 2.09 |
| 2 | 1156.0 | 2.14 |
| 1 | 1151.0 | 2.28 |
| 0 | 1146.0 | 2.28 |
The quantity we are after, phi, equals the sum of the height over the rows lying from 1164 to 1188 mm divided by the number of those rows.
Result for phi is 2.07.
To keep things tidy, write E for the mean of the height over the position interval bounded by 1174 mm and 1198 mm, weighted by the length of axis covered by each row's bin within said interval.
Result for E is 2.08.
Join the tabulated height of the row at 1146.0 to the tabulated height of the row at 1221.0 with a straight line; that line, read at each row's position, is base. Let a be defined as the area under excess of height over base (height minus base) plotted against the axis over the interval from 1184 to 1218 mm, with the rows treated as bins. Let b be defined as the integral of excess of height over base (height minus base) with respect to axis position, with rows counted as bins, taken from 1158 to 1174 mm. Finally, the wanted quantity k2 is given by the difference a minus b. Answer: -0.4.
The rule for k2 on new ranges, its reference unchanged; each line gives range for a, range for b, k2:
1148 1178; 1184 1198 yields -2.5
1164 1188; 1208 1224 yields -2.4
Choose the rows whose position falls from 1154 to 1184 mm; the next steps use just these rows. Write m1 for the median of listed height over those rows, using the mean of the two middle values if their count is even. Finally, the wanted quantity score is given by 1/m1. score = 0.481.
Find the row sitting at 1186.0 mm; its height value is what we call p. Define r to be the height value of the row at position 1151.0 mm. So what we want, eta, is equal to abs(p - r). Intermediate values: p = 2.09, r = 2.28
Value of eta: 0.19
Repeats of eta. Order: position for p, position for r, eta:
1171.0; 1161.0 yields 0.05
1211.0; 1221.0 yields 0.08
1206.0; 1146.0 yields 0.25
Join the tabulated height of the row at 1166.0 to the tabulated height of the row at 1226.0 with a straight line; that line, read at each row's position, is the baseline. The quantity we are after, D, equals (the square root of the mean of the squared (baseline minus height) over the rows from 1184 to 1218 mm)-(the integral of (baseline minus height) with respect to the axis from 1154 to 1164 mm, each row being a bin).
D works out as 0.5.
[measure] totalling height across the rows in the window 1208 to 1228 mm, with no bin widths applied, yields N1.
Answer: 8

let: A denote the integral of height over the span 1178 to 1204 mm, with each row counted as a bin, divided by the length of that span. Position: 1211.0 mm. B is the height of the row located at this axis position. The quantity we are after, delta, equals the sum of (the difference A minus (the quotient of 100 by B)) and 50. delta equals 2.6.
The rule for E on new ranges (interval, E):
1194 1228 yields 2.06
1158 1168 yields 2.08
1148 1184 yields 2.11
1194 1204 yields 2.06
